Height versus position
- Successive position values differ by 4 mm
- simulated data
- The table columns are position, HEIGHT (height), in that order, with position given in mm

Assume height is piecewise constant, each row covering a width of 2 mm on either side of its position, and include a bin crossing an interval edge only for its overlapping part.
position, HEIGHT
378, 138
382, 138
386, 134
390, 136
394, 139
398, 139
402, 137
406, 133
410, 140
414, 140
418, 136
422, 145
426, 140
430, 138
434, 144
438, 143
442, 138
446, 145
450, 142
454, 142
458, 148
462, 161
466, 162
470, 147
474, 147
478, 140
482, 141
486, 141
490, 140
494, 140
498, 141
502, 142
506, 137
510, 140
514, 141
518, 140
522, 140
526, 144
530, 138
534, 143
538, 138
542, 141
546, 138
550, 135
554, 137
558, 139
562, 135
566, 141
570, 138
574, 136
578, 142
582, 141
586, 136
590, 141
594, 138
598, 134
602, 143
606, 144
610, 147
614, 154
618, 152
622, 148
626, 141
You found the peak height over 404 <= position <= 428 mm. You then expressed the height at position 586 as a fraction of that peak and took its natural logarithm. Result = -0.064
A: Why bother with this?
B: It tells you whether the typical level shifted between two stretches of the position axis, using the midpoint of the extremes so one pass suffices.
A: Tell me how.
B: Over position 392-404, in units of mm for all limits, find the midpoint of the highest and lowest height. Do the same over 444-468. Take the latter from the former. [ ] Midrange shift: -14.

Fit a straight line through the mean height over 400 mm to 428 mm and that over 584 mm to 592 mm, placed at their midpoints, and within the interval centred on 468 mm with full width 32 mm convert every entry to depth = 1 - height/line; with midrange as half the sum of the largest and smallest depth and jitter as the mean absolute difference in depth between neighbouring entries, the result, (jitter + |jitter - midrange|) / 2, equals 0.089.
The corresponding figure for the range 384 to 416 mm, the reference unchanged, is 0.011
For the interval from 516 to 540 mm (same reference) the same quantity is 0.038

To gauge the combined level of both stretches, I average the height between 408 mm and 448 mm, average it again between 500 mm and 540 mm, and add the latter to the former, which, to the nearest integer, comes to 281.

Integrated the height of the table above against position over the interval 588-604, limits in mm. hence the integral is 2224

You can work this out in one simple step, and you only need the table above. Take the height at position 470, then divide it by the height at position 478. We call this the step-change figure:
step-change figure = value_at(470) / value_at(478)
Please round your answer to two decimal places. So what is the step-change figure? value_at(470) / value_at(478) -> 1.05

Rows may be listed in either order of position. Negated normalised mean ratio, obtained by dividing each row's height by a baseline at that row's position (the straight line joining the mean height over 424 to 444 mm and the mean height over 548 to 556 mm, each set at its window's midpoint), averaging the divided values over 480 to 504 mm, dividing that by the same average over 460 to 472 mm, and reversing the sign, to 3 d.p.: -0.906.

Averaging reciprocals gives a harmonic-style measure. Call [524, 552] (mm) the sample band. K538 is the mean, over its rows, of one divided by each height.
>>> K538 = 0.0072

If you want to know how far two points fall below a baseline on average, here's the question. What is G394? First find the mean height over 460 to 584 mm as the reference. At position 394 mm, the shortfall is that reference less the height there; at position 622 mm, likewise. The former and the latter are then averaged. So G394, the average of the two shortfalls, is -2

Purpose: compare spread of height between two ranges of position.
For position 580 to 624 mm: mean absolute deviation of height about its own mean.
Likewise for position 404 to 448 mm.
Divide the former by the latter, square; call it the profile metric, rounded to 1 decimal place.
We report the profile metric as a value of 2.9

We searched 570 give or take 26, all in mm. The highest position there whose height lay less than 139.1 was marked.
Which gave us 594 mm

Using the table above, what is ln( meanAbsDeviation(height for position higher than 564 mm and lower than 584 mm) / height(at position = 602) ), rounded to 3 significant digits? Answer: -4.23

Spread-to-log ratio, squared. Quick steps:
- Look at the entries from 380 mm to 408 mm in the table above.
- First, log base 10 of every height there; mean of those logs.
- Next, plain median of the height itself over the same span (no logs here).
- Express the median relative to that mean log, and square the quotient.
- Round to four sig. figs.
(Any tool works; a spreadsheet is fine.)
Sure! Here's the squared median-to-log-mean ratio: 4116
